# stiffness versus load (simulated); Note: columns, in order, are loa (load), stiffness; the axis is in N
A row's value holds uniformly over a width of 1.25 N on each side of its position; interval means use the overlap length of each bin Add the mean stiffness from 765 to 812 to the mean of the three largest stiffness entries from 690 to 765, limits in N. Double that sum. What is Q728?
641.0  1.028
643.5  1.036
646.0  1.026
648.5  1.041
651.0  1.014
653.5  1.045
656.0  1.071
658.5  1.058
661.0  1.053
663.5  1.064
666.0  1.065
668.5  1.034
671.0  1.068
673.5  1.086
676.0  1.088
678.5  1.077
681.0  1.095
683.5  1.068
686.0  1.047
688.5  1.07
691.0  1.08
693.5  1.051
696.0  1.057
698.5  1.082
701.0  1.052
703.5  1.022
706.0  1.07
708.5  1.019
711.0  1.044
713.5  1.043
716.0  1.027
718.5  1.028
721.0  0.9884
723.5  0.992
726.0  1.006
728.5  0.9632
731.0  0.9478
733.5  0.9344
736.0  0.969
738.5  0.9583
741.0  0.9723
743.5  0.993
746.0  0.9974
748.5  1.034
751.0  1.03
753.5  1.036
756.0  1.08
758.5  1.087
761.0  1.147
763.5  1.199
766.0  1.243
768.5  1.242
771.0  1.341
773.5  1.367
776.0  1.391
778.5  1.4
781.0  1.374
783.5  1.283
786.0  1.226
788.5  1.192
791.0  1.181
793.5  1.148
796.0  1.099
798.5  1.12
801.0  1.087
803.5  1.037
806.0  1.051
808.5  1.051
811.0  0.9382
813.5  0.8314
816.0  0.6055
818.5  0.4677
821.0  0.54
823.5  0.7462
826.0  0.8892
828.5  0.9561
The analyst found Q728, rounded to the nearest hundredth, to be 4.69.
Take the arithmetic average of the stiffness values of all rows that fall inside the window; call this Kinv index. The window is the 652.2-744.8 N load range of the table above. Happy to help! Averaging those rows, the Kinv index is 1.03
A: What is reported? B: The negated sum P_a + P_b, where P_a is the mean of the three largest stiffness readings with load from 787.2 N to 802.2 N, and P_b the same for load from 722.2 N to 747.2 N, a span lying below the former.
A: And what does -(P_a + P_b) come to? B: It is -2.17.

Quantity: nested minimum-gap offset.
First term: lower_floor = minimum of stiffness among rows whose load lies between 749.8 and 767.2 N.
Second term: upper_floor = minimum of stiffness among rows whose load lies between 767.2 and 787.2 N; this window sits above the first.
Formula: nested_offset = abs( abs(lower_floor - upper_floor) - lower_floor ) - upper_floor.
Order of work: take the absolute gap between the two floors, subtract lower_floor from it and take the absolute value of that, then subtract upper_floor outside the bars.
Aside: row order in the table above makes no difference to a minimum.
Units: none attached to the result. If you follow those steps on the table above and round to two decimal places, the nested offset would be -0.39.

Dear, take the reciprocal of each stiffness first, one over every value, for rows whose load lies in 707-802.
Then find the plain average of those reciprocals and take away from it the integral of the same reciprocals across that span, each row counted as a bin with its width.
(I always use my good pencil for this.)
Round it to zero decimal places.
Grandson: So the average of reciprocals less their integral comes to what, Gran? -86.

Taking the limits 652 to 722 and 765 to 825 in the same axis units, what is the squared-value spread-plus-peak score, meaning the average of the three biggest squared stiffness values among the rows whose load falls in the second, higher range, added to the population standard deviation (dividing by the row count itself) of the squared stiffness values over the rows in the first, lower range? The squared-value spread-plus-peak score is 1.98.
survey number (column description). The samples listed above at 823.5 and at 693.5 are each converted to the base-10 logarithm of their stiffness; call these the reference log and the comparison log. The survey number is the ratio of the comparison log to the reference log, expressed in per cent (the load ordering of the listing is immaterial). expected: -17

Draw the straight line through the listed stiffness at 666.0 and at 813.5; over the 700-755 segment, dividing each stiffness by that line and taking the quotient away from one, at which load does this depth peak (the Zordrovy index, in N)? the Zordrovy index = 733.5 N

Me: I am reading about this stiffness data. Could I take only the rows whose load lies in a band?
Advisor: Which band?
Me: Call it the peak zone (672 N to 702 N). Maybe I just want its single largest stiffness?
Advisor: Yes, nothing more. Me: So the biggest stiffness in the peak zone 1.095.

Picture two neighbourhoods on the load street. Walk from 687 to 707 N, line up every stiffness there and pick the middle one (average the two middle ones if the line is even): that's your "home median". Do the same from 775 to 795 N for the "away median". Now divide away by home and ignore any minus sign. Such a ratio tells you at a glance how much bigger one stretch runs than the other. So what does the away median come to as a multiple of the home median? 1.18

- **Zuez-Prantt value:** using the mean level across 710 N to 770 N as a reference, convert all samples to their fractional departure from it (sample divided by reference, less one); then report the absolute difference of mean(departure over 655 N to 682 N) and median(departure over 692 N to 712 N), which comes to 0.02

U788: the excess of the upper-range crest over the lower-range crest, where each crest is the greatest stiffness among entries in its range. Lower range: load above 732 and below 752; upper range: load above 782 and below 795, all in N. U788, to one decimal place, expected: 0.2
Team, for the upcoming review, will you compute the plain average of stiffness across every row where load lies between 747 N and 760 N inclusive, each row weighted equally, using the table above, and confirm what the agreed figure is 1.05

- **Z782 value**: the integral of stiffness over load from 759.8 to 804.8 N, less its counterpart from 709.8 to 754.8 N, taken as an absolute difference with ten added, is 20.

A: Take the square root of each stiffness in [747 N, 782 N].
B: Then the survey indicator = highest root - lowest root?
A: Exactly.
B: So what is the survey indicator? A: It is 0.17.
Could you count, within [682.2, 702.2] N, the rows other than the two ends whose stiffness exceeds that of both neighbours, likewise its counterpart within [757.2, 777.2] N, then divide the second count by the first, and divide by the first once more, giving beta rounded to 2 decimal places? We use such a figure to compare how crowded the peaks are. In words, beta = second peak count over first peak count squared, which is 0.25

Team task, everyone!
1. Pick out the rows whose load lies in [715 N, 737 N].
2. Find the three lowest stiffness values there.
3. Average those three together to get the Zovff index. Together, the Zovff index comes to 0.95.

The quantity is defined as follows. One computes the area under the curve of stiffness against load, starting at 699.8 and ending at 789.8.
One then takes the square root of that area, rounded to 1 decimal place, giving 10.0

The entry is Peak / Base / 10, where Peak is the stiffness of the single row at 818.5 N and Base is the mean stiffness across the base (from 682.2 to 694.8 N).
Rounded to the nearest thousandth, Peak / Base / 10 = 0.044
